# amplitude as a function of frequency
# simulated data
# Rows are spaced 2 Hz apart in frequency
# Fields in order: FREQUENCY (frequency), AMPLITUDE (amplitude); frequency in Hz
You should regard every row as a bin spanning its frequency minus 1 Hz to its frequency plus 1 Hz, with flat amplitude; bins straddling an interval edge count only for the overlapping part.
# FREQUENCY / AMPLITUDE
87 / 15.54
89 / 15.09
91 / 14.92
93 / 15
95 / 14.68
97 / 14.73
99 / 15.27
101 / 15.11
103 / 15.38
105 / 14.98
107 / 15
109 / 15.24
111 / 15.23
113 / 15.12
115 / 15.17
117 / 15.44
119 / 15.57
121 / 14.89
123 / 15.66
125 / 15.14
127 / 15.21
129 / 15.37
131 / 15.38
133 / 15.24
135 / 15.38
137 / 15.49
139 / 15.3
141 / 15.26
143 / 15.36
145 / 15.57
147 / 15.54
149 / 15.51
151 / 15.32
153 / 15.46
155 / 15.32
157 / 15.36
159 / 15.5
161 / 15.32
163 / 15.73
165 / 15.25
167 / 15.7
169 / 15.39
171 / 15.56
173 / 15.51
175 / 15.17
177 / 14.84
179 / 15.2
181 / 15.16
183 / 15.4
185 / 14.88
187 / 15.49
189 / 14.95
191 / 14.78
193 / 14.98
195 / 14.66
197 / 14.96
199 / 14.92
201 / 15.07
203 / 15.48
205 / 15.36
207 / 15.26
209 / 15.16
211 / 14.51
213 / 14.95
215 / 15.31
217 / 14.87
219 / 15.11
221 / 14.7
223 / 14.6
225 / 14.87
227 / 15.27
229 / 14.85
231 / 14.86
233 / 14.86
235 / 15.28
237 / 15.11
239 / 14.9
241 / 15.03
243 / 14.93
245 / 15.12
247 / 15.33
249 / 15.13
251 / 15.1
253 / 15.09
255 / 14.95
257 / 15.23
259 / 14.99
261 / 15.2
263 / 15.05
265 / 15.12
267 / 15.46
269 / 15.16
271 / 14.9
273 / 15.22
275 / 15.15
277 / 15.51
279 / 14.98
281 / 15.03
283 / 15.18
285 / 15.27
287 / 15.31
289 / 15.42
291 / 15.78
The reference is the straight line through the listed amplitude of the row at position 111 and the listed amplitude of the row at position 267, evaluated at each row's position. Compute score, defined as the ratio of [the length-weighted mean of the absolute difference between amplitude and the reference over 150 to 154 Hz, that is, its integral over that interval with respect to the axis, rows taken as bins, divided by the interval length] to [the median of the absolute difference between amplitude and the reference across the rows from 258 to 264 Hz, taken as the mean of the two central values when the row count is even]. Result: 0.25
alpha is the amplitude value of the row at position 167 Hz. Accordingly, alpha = 15.7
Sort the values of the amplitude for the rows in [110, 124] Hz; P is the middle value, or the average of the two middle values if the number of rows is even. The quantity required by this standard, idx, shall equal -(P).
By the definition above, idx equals -15.2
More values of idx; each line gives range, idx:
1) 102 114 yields -15.2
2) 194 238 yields -15.0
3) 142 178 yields -15.4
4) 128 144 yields -15.4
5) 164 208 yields -15.2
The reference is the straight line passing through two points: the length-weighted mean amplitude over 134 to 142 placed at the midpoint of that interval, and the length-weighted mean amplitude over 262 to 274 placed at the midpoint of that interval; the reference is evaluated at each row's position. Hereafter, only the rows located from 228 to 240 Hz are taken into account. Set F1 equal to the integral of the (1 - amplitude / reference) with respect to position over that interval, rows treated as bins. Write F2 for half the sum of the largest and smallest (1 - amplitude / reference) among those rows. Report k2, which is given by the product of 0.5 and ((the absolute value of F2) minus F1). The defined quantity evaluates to -0.09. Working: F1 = 0.18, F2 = 0.009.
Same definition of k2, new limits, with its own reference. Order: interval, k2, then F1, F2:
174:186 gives -0.07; 0.14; 0.011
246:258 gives -0.01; 0.03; 0.003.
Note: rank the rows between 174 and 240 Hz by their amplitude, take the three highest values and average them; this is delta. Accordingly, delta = 15.5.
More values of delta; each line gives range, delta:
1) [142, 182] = 15.7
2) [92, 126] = 15.6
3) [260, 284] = 15.4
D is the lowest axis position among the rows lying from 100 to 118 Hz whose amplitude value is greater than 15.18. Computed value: 103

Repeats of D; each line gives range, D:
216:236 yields 227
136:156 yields 137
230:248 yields 235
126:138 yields 127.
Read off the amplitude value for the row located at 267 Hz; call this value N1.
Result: 15.46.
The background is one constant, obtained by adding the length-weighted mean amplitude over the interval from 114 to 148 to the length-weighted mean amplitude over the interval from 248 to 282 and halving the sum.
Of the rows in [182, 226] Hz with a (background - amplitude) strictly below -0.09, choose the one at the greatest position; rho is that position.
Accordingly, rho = 205 Hz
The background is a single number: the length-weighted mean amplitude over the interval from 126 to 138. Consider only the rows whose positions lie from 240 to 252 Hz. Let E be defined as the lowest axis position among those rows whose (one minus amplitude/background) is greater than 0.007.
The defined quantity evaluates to 241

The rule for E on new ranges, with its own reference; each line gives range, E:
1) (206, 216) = 209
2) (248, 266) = 249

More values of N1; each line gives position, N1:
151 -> 15.32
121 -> 14.89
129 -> 15.37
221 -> 14.7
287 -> 15.31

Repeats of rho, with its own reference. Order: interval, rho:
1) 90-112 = 103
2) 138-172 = 171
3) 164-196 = 187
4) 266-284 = 277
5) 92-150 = 149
